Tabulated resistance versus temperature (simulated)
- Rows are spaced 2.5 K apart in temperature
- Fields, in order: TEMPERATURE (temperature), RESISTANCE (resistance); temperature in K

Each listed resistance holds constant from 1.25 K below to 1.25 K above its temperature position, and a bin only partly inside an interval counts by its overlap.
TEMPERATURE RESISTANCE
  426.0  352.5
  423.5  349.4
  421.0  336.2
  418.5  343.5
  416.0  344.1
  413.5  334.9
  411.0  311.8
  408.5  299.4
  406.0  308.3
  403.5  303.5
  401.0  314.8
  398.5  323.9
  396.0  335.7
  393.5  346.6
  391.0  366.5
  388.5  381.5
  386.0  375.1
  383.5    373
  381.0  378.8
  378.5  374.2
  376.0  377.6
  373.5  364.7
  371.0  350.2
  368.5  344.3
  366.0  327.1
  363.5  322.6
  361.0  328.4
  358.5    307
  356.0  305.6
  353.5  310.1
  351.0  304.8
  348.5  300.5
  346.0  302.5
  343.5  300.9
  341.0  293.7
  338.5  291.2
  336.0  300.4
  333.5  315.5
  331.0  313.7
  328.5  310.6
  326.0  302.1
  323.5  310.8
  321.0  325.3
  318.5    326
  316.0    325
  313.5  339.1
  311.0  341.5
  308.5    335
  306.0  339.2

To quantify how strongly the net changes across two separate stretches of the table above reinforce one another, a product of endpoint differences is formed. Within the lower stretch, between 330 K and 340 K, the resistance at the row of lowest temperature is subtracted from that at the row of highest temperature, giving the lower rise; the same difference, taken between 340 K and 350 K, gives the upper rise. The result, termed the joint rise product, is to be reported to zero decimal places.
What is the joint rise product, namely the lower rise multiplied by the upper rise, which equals -153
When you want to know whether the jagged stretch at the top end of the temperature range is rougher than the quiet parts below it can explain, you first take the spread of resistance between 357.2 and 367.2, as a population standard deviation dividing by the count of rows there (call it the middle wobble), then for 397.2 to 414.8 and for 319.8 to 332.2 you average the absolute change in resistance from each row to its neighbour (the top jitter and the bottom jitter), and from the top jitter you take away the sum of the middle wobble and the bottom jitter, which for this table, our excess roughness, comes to -6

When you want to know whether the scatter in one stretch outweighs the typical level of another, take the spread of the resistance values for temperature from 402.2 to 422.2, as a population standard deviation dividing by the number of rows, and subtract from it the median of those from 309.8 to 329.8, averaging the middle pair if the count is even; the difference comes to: -308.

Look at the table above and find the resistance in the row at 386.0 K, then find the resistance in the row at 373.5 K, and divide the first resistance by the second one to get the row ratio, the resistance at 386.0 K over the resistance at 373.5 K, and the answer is 1.03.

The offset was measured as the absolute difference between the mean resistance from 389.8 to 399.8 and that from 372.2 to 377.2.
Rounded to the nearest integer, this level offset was 28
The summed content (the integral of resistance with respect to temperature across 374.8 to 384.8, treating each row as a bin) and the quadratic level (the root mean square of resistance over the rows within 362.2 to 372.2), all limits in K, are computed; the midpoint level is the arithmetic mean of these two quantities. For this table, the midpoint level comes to 2048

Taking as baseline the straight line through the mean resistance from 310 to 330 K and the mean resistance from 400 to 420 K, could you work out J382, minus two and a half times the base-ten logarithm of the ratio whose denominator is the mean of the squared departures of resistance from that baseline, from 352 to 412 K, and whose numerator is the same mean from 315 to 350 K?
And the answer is 1.4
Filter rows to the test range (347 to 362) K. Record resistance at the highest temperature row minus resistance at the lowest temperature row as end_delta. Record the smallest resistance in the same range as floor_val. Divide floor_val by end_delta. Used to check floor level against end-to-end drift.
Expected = 11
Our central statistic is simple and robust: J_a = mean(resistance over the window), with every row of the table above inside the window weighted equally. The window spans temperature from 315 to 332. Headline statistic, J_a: 316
